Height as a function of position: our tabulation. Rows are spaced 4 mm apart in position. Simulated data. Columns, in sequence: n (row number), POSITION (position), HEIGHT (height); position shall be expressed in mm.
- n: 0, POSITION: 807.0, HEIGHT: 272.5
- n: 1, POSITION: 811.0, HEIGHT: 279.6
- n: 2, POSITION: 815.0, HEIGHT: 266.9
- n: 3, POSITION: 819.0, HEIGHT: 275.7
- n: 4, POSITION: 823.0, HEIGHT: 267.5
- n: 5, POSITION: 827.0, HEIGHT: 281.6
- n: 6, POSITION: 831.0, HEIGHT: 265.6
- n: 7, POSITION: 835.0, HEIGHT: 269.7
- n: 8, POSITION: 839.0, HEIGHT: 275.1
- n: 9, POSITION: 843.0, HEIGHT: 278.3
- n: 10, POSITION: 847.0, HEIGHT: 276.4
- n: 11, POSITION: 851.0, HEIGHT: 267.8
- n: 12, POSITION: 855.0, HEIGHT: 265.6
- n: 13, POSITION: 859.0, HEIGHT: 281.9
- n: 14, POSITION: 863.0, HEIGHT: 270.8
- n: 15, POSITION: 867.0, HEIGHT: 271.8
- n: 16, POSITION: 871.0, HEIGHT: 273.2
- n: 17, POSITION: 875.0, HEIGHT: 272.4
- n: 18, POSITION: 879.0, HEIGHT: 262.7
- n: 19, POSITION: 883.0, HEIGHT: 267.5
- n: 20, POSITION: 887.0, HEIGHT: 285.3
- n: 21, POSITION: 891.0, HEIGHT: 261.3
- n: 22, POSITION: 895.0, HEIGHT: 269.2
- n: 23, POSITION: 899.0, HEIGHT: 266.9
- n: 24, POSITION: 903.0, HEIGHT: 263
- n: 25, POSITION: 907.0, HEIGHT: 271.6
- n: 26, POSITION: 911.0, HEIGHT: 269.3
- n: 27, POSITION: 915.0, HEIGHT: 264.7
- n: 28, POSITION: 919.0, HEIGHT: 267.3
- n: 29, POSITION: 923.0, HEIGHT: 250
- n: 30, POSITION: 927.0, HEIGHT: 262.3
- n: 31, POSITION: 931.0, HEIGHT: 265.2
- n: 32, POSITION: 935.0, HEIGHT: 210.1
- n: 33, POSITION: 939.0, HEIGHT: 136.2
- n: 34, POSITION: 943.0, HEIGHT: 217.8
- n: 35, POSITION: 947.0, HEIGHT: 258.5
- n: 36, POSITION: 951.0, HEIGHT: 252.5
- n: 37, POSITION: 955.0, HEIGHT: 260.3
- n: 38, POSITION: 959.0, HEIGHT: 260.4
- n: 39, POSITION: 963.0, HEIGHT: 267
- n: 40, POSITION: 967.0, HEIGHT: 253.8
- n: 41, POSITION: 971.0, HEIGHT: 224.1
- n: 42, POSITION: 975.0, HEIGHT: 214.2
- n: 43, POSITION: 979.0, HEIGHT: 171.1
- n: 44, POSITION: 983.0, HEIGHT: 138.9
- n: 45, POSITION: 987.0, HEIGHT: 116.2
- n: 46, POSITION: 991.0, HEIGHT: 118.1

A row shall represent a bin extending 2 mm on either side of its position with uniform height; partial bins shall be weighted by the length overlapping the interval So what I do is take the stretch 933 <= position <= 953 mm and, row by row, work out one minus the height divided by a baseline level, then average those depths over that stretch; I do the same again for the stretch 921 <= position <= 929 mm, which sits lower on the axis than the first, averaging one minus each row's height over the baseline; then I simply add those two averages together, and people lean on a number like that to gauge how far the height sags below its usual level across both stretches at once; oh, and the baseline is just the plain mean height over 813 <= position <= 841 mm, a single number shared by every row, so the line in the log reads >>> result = 0.27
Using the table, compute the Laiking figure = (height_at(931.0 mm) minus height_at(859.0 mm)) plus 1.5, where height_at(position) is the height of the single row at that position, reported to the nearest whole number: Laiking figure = -15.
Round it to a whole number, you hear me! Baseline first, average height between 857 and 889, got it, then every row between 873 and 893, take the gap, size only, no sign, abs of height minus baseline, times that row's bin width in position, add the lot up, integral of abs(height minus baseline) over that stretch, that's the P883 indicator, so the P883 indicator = 164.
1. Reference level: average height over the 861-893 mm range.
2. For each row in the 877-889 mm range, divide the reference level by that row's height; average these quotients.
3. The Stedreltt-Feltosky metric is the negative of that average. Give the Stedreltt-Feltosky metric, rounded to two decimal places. -1.00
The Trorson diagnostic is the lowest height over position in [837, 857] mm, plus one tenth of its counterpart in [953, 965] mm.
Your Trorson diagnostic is 292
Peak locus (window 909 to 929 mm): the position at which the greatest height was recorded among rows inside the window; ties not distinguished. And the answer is 911.0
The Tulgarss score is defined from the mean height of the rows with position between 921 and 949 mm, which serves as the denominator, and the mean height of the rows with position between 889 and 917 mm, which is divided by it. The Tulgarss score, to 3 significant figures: 1.17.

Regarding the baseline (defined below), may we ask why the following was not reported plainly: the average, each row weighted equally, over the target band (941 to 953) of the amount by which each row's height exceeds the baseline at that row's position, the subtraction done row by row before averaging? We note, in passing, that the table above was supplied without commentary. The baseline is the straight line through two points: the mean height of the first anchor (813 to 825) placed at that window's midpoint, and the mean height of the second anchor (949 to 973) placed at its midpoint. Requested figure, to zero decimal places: -12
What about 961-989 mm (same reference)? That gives -53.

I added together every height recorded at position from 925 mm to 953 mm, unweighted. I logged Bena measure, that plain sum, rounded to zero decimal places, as 1603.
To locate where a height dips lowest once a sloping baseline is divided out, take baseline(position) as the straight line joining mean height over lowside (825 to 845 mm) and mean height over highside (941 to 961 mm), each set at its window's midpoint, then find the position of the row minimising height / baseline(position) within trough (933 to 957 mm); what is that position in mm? 939.0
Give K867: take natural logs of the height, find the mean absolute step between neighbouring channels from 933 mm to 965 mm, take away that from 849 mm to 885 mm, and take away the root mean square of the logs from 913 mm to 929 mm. -5.42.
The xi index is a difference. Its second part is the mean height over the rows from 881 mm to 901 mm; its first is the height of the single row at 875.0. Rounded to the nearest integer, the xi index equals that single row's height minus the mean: 2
